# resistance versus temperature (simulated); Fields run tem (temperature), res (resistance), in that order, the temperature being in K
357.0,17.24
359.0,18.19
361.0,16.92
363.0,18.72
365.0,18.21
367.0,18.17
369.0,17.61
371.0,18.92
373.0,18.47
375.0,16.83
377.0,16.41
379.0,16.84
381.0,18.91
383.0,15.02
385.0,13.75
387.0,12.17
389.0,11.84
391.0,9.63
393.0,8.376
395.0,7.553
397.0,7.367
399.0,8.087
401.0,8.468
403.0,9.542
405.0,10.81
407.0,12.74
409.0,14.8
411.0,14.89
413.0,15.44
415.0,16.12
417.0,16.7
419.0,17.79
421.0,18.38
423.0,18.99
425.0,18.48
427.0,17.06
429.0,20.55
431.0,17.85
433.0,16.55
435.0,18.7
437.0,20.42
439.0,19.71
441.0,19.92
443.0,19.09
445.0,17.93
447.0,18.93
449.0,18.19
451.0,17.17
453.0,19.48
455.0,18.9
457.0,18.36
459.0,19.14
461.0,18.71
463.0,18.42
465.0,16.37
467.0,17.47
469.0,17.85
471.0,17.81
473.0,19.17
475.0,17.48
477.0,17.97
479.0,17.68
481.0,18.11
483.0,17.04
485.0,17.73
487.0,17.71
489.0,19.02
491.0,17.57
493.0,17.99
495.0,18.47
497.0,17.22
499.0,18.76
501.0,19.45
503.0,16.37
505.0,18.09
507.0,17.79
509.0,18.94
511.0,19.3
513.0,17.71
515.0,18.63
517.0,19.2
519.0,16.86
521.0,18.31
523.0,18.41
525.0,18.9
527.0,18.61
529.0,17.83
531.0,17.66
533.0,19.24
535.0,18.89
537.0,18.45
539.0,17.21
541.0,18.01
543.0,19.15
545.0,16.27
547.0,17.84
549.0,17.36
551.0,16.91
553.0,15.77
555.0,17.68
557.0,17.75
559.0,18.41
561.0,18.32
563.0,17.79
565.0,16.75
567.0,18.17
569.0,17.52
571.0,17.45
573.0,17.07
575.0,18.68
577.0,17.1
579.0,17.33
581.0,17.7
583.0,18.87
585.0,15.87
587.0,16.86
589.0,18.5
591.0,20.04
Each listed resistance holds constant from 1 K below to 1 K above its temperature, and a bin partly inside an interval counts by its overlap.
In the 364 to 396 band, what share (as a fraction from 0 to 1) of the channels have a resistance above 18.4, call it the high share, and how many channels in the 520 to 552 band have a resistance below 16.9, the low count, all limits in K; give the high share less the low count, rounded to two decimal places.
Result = -0.81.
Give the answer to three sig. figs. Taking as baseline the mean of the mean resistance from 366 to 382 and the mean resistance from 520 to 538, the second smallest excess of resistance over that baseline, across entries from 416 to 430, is -1.06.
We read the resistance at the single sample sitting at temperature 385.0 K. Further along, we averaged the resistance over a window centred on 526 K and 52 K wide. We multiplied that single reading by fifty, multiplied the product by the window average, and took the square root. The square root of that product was 112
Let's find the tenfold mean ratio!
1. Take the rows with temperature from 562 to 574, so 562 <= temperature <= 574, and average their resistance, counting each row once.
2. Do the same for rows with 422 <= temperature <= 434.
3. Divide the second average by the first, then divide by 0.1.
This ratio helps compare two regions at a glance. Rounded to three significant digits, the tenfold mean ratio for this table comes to 10.5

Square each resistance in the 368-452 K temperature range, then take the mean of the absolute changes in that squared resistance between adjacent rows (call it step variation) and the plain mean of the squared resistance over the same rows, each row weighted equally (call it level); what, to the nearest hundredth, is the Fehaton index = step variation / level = 0.15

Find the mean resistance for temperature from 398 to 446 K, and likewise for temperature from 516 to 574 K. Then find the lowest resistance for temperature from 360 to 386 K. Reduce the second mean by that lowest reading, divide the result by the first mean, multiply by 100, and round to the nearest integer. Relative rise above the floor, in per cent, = 25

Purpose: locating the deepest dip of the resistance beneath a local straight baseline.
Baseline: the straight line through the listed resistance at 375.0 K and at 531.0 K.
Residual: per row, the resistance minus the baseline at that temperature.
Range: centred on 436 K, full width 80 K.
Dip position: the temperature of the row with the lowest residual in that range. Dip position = 397.0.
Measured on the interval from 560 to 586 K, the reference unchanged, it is 585.0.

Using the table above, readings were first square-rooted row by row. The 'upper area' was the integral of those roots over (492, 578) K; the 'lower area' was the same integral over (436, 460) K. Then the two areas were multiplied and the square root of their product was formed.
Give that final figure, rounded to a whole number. 195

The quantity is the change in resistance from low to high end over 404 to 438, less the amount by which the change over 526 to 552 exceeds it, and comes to 21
